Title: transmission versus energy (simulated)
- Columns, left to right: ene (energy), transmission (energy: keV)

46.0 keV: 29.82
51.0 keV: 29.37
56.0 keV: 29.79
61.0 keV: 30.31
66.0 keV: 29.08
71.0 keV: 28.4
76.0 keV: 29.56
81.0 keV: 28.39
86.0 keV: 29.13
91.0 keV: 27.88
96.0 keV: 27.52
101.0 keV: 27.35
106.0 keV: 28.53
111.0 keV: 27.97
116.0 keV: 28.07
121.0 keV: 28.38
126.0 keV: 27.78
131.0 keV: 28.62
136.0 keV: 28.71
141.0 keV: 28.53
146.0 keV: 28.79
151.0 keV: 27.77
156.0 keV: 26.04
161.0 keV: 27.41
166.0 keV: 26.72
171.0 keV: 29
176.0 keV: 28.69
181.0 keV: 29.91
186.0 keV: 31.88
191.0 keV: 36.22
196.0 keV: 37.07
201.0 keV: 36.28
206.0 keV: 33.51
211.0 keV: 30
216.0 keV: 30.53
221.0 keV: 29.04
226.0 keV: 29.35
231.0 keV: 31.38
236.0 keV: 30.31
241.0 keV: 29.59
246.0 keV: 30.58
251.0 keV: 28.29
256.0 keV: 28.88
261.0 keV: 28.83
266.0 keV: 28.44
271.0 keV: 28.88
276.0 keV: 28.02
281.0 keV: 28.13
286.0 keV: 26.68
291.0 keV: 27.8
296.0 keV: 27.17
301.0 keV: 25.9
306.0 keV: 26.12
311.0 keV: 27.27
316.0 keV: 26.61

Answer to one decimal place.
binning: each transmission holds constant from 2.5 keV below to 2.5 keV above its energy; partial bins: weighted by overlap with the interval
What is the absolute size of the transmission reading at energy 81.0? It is 28.4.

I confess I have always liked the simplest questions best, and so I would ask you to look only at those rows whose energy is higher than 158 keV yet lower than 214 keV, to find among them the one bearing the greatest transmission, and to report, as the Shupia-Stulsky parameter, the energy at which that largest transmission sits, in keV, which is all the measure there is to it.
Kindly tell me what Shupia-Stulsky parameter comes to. 196.0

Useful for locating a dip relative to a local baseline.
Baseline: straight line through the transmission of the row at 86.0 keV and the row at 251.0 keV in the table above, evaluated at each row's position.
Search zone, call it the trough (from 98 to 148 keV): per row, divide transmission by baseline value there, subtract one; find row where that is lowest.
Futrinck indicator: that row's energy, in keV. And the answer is 101.0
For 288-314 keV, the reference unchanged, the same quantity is 301.0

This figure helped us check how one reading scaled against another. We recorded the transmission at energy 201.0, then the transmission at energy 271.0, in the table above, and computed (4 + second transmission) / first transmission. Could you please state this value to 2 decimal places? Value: 0.91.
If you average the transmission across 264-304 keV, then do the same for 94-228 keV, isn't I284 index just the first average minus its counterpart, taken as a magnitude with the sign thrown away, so 2.0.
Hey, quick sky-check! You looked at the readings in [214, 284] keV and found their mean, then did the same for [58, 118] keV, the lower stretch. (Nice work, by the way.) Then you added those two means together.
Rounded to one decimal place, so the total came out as 57.8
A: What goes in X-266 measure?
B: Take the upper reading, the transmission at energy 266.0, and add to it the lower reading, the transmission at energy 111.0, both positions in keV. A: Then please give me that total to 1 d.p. 56.4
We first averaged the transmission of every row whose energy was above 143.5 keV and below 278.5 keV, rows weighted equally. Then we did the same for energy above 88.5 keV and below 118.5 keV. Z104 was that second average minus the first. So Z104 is -2.2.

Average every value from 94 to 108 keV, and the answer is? 27.8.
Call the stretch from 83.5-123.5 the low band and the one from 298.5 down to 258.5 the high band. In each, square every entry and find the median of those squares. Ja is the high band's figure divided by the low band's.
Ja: 1.00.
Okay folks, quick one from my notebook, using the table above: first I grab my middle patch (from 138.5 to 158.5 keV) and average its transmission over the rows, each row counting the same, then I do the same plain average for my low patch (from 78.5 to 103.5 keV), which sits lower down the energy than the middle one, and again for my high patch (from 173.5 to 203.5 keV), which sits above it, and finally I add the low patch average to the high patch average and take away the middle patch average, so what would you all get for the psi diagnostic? 33.6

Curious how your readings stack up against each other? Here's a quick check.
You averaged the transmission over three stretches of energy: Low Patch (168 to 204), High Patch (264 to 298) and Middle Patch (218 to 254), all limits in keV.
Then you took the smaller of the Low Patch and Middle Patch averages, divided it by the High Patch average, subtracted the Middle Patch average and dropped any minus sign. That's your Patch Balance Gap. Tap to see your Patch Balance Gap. 28.7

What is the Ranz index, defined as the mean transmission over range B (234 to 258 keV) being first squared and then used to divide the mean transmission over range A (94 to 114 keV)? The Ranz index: 0.032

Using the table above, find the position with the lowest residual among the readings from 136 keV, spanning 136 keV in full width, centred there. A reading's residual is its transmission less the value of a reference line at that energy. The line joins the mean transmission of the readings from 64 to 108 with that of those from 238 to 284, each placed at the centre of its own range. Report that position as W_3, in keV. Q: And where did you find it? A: 156.0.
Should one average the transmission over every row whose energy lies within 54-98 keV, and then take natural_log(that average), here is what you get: 3.36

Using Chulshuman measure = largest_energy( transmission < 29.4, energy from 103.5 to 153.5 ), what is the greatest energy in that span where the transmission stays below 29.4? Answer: 151.0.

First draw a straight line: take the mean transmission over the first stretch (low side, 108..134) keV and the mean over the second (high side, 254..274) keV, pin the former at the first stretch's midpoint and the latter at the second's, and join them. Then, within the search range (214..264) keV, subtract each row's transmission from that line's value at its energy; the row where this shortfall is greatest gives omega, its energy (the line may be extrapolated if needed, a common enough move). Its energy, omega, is 251.0 keV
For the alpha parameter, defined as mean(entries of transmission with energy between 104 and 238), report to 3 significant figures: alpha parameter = 29.9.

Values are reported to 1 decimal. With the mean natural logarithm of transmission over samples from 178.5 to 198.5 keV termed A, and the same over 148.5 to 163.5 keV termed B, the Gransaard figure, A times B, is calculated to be 11.6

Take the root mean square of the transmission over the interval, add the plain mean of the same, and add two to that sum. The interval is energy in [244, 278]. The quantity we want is 59.7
